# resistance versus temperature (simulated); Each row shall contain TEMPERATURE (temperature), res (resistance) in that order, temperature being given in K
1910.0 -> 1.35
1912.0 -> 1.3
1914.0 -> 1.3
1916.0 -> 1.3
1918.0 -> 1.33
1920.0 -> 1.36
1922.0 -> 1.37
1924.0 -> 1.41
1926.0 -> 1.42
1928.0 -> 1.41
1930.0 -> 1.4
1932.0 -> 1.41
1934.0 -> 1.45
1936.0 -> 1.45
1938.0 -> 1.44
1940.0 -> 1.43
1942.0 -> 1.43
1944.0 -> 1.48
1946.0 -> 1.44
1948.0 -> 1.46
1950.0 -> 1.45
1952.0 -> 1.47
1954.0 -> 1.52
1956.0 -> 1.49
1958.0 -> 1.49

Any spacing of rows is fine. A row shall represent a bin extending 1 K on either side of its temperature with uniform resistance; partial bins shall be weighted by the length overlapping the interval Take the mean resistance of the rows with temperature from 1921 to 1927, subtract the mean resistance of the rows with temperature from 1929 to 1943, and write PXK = -0.030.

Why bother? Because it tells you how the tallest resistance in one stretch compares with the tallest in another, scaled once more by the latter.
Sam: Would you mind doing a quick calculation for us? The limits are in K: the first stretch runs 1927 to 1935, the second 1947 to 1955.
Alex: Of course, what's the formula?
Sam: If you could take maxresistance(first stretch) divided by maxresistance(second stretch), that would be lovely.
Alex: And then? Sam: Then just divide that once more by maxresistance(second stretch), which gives 0.628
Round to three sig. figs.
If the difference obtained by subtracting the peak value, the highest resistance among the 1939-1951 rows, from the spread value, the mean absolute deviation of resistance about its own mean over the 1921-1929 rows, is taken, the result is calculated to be -1.46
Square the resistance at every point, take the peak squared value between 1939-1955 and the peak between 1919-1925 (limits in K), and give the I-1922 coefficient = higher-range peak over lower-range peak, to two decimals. 1.16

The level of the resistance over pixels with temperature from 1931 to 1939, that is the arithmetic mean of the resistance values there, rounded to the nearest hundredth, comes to 1.44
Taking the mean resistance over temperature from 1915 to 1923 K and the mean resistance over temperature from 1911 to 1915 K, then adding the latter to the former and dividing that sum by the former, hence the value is 1.97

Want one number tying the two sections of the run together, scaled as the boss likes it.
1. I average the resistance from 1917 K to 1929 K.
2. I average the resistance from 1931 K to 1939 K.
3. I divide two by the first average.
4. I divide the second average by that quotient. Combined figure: 0.99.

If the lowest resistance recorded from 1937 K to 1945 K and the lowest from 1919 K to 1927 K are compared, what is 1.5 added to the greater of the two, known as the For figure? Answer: 2.93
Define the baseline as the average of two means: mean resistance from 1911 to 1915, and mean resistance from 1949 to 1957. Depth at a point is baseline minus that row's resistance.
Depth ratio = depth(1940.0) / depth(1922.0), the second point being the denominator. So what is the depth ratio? -2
